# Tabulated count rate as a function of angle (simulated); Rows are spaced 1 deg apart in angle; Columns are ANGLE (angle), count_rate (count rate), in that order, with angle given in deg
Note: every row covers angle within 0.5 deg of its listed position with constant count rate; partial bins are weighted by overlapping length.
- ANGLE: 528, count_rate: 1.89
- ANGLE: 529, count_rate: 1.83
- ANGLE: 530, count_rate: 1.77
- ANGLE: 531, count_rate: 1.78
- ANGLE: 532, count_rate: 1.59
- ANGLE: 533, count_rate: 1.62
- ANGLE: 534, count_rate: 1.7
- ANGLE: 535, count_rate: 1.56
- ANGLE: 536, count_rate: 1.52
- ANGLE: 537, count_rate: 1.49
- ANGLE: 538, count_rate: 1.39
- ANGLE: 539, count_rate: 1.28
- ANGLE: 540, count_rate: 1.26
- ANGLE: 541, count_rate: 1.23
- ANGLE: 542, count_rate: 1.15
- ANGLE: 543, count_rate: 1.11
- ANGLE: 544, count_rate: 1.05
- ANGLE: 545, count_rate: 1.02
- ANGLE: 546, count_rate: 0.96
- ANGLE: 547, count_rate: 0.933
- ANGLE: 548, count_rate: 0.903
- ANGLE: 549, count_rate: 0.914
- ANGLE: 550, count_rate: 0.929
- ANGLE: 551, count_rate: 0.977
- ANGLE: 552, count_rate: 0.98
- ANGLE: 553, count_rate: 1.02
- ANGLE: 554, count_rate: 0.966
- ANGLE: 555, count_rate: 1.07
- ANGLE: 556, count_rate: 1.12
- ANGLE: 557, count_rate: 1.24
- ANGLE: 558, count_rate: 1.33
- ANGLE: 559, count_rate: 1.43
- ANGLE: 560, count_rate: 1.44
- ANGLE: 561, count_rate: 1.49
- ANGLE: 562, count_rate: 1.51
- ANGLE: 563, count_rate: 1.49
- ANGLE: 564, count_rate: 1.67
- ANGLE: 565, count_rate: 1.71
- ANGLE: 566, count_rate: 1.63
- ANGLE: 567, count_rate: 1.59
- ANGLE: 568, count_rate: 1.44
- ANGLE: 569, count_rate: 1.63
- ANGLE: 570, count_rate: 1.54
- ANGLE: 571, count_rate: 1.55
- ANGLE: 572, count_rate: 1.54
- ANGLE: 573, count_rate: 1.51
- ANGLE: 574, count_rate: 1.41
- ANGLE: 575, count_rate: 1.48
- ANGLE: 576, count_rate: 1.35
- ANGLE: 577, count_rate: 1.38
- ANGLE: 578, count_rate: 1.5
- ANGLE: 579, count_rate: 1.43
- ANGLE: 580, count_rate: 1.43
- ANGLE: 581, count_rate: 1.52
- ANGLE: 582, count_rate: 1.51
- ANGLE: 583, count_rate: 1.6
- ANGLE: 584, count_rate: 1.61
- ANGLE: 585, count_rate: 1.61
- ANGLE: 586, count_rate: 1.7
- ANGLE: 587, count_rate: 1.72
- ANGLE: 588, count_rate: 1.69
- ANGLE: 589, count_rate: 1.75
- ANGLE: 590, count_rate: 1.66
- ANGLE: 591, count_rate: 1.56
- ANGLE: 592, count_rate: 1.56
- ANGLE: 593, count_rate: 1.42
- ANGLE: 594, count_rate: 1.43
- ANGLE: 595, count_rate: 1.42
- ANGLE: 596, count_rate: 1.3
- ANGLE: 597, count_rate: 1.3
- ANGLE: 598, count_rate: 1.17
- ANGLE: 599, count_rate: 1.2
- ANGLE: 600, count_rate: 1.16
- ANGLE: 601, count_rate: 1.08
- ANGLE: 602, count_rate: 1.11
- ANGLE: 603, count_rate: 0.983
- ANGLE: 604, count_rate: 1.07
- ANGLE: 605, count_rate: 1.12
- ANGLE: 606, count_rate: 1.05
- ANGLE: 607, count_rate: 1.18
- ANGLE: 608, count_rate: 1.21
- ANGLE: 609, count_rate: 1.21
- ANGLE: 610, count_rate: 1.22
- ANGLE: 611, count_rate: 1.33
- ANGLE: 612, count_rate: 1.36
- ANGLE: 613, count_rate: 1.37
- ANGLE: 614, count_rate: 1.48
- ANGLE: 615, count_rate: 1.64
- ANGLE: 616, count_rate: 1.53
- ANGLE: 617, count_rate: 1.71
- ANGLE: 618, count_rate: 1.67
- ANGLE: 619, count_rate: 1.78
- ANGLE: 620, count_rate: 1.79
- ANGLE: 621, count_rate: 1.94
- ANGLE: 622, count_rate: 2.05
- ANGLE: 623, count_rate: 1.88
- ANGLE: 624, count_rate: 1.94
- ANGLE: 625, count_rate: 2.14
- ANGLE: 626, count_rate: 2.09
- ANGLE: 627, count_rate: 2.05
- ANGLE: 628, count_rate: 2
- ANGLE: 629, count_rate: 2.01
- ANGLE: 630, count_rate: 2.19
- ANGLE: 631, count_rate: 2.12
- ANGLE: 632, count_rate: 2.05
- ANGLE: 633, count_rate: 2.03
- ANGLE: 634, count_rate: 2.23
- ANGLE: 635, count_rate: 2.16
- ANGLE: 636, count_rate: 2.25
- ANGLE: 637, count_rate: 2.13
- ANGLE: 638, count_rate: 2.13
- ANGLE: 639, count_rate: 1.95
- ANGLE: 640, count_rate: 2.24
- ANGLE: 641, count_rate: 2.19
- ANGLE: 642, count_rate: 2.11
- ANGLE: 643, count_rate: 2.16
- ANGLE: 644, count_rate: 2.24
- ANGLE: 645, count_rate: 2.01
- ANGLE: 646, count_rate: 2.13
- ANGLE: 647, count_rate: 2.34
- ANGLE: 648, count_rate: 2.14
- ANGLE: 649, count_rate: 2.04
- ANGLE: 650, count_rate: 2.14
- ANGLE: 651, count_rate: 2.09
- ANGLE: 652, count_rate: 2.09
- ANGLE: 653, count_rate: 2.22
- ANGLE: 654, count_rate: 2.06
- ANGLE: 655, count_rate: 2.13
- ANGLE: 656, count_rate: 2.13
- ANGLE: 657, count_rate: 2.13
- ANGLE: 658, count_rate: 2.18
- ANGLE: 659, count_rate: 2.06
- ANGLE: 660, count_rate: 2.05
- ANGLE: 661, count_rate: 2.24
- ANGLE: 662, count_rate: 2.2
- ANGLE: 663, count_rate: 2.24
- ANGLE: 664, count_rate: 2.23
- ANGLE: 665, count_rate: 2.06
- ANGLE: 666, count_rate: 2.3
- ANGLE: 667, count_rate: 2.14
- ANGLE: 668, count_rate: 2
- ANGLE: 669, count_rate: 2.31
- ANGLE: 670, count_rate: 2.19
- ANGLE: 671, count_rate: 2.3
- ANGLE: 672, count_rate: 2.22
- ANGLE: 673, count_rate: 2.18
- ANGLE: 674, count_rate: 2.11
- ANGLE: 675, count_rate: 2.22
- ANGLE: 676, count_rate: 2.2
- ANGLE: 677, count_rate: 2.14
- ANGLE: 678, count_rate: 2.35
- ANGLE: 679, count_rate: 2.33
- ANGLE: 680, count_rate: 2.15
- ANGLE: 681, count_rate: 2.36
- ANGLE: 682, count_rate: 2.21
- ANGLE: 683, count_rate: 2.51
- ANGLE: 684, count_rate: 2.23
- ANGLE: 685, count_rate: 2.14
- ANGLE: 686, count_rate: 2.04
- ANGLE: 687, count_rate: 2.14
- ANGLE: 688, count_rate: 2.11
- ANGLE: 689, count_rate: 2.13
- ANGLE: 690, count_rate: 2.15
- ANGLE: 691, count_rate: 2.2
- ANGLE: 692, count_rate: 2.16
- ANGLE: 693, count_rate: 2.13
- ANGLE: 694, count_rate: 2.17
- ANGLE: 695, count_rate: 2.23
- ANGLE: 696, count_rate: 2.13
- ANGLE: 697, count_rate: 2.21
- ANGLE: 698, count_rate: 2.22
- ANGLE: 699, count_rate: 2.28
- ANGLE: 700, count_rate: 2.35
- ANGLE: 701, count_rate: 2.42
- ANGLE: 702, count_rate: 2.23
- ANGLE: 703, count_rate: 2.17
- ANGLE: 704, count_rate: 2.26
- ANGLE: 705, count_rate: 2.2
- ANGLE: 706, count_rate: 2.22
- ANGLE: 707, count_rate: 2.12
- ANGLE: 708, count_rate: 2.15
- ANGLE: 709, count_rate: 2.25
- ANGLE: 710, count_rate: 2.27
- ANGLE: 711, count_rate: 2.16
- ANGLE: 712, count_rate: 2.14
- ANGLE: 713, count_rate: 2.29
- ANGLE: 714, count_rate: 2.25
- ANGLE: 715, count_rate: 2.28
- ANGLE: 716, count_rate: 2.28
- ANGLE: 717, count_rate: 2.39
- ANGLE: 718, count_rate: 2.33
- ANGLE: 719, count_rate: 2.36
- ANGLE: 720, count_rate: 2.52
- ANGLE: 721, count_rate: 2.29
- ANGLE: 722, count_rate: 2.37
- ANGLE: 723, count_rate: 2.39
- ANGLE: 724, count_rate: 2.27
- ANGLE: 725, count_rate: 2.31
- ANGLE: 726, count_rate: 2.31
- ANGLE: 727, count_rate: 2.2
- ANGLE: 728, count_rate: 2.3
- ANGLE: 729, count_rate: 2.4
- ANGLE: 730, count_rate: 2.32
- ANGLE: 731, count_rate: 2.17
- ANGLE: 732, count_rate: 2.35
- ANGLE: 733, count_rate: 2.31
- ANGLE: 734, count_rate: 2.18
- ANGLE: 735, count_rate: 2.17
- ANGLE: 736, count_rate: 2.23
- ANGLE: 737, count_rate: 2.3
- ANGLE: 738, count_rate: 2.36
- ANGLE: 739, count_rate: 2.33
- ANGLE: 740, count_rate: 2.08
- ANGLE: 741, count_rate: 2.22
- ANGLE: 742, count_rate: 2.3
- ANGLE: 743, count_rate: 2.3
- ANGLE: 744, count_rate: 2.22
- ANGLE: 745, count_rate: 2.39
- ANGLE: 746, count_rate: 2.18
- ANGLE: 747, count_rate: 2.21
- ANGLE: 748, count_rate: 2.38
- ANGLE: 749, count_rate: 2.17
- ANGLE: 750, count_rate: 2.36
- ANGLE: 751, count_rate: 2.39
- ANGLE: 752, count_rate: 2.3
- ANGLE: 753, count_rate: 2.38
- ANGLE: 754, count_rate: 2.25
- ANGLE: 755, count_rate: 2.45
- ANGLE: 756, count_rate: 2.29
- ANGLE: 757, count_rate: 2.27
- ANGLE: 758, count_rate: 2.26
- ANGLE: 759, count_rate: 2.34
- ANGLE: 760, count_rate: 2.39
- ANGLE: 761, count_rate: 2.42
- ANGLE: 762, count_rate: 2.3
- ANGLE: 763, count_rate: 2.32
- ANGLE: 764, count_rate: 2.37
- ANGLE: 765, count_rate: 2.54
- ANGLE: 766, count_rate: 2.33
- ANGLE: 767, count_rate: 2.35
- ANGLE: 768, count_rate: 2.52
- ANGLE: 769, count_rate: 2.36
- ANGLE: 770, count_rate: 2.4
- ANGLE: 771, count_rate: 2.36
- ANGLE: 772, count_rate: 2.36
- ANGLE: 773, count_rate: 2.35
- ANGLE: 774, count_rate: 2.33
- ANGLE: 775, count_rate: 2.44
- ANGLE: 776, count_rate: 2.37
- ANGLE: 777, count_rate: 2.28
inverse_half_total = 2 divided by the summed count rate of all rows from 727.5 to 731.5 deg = 0.218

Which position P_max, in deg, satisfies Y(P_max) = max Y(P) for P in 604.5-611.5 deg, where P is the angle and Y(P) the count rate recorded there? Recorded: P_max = 611 deg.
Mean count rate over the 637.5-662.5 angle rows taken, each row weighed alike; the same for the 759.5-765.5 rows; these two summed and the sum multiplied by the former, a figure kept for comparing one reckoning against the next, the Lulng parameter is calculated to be 9.7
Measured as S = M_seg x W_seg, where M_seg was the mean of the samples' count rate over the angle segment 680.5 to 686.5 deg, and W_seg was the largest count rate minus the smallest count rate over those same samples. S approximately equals 1.1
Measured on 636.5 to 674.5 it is 0.8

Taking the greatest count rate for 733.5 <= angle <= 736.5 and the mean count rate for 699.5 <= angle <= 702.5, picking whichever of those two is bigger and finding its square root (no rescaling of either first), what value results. 1.53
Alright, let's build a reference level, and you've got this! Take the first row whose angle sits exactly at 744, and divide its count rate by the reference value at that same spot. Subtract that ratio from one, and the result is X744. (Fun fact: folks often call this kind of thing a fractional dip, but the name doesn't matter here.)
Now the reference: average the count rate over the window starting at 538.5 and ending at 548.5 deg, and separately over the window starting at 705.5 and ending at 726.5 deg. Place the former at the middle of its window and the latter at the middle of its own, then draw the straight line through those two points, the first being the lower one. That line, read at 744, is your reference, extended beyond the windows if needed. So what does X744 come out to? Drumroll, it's 0.10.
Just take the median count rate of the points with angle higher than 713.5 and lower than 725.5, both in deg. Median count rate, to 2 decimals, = 2.32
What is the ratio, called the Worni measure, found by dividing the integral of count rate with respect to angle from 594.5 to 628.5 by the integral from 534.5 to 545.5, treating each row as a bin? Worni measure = 4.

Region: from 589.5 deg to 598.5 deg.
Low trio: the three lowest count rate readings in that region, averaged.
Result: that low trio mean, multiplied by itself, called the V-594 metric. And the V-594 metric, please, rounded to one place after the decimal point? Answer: 1.6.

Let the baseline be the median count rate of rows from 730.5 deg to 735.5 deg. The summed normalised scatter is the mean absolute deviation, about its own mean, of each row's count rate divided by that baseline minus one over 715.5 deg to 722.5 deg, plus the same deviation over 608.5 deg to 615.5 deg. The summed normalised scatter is 0.074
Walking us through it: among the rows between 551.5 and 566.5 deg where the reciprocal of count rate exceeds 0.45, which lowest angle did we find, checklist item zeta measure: 552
